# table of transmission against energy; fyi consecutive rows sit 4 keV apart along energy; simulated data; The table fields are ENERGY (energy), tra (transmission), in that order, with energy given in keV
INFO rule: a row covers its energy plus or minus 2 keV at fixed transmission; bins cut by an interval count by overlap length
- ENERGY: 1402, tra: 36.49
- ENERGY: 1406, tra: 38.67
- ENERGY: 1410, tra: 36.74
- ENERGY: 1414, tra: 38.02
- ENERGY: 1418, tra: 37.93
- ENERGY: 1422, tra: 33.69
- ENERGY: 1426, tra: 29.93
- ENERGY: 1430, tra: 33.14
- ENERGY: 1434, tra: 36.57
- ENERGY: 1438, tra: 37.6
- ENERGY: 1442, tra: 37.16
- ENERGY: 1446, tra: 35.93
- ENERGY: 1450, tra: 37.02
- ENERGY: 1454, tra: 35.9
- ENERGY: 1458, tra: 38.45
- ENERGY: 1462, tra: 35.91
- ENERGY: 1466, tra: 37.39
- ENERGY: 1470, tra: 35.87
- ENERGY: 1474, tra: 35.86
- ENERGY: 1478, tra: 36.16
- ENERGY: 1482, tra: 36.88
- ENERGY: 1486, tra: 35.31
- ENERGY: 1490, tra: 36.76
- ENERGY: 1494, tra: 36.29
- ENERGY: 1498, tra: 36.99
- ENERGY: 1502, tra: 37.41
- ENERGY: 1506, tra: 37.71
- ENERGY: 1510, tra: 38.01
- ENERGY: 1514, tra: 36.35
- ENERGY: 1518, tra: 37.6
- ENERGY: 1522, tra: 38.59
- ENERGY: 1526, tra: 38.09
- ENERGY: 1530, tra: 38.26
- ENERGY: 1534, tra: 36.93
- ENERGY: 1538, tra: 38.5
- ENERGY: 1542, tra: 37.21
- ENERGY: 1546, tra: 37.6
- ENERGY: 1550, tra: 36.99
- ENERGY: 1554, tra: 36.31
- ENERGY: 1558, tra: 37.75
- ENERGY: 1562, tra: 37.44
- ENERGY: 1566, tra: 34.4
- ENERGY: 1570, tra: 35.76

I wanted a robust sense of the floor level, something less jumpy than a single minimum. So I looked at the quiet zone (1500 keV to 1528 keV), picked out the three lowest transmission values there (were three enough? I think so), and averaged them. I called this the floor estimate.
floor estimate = 37.1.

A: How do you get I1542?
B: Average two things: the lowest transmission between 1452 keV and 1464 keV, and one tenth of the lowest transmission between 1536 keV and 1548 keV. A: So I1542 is 19.8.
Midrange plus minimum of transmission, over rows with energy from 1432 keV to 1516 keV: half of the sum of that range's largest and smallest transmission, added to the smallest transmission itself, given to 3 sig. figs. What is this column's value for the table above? 72.2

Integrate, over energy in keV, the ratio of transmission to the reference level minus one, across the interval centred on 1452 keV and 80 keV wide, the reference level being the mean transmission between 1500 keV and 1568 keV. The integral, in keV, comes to -2.8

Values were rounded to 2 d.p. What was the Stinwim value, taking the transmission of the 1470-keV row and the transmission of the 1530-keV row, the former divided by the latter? 0.94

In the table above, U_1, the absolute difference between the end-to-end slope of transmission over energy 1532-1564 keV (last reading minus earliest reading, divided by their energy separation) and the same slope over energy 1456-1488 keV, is 0.13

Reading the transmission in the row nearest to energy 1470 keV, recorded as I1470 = 35.87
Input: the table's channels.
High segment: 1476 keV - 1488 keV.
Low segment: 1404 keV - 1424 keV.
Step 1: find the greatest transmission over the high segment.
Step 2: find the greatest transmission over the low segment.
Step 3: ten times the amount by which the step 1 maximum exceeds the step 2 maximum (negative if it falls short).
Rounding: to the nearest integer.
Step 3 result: -18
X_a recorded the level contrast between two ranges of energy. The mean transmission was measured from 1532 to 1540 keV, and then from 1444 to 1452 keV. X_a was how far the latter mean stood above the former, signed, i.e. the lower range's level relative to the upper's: -1.2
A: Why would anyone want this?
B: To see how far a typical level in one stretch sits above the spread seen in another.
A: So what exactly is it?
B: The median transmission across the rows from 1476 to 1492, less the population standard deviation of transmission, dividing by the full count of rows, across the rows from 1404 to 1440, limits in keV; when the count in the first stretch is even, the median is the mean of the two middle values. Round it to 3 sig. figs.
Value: 33.7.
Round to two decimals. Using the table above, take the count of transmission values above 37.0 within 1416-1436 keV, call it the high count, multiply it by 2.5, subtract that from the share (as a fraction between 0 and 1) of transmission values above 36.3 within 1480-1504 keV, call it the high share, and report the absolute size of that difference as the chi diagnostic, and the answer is 1.83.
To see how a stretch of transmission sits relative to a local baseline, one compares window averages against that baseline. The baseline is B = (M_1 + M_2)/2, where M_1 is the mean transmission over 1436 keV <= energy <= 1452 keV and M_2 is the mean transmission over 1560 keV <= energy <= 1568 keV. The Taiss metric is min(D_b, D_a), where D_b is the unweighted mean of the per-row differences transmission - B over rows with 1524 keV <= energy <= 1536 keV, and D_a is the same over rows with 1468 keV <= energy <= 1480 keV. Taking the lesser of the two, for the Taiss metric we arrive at -0.5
